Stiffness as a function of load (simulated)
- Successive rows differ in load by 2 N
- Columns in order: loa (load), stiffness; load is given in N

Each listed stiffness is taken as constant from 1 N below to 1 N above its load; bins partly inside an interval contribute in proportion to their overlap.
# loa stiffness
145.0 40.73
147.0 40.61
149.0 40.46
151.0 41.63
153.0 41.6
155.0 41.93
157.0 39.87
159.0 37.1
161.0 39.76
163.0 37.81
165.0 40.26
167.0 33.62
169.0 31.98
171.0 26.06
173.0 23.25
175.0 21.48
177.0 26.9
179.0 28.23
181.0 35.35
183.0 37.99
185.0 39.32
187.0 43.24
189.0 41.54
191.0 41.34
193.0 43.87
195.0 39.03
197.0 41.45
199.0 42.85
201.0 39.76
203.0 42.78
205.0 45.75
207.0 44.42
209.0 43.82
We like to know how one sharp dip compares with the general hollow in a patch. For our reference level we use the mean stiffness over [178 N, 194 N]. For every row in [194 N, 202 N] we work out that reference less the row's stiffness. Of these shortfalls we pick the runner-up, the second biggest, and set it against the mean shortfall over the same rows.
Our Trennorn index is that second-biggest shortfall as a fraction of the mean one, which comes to 0.47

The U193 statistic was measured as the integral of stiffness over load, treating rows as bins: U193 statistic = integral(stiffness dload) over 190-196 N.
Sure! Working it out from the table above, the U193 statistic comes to 248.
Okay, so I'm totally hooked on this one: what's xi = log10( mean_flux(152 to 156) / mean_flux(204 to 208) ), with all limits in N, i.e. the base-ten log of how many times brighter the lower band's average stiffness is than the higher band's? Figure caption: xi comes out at -0.03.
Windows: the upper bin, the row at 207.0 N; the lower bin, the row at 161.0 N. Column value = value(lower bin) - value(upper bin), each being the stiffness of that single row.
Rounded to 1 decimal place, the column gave -4.7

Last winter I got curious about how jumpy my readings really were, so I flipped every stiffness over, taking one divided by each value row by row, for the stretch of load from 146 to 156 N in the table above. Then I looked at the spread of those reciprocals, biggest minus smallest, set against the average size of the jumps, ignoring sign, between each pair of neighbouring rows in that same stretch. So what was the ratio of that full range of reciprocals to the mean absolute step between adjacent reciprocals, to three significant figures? 3.49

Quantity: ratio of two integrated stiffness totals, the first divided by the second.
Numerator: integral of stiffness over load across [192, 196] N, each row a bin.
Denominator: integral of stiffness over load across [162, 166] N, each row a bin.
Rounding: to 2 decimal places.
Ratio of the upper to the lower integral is 1.06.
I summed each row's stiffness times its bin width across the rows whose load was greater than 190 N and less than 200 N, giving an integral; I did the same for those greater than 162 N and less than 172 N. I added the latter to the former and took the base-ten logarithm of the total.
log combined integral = 2.88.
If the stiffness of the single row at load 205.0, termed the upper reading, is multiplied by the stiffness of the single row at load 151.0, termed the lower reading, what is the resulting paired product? 1905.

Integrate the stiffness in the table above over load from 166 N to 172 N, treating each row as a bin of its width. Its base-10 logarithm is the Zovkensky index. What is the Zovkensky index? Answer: 2.26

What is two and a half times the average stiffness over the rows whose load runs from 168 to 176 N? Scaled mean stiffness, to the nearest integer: 64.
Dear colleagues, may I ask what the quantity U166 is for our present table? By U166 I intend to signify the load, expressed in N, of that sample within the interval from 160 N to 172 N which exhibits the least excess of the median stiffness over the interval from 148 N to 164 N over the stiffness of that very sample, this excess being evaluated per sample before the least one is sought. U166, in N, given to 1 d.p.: 165.0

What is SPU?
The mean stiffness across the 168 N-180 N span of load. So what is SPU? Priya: 26.3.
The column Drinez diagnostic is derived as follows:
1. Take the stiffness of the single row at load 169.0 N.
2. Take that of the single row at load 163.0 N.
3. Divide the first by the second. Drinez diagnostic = 0.85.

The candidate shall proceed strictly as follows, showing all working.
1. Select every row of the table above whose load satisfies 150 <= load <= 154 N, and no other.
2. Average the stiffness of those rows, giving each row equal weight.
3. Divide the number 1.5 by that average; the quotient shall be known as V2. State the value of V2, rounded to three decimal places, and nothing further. 0.036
